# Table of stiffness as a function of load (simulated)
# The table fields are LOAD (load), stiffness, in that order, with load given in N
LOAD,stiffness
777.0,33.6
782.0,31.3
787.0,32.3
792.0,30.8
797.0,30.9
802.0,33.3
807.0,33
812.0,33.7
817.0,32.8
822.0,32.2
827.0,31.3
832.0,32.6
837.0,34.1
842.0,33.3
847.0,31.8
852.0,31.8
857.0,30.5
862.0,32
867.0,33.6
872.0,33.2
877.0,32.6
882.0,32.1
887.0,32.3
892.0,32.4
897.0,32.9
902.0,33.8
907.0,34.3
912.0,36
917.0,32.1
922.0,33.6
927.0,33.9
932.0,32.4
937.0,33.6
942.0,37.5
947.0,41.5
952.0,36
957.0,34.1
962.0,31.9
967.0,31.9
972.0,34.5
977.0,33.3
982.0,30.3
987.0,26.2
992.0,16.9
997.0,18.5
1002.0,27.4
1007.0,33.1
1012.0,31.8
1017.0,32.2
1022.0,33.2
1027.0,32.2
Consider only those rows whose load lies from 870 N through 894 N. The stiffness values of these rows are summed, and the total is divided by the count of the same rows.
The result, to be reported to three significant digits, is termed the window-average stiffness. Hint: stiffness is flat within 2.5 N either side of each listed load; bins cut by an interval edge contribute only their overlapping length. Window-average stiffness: 32.5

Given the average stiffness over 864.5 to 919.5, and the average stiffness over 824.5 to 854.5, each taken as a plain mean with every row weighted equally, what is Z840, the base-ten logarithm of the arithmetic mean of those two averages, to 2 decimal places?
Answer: 1.52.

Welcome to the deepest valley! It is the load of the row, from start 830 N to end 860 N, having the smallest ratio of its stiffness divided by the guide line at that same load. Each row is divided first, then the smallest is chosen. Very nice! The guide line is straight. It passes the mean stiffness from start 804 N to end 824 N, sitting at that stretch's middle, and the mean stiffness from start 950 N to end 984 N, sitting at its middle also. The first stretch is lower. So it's 857.0 N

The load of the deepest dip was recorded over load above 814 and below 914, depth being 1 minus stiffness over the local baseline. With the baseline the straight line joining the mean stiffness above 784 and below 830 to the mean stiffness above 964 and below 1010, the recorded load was 857.0 N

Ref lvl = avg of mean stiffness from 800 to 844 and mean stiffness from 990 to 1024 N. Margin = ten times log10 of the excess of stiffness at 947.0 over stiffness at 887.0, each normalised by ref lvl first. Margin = -5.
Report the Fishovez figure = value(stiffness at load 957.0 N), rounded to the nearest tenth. 34.1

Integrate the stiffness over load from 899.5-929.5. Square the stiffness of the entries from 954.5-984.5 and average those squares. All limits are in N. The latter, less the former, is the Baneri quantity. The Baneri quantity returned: 51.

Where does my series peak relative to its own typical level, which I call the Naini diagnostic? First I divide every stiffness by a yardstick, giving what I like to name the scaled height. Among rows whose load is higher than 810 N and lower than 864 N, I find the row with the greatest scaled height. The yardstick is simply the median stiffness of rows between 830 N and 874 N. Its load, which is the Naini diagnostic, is 837.0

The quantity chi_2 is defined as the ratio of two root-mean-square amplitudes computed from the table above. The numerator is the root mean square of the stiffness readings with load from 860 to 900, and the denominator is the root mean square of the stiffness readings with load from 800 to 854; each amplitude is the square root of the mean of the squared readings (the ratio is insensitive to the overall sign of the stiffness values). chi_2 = 1.00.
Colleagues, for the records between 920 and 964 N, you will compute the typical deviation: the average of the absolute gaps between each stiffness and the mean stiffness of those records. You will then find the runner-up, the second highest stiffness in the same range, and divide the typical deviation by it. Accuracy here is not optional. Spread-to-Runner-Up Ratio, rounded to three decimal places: 0.060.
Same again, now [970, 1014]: 0.153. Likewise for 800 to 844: 0.018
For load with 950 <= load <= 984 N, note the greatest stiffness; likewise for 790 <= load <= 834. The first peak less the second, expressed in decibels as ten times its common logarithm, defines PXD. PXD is 3.6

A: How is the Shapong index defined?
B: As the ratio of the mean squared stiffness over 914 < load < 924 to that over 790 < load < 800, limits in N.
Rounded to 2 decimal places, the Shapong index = 1.13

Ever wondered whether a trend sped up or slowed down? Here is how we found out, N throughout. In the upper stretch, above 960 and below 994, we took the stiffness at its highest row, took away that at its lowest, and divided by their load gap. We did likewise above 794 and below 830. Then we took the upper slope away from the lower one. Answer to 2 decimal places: 0.51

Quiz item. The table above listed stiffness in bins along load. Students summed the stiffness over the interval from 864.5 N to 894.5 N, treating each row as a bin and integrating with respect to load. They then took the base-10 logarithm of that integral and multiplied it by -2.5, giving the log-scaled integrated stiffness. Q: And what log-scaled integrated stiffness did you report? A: -7.48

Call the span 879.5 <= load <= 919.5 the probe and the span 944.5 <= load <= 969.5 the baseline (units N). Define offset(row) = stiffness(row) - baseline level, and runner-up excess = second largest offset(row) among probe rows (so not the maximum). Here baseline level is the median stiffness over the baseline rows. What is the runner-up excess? 0.2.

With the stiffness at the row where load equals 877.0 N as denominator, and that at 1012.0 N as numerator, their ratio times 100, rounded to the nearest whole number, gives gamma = 98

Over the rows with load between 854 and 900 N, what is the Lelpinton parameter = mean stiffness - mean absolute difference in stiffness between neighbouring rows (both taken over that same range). 31.7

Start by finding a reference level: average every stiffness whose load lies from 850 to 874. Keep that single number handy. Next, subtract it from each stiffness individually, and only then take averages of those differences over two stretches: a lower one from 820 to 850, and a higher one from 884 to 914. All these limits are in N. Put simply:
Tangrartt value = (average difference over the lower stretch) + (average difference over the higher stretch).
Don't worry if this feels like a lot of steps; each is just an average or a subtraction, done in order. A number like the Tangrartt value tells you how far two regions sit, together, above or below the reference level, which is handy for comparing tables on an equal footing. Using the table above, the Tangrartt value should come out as 2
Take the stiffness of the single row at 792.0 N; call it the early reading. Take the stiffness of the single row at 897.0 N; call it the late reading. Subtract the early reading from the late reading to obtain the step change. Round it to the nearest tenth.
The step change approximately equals 2.1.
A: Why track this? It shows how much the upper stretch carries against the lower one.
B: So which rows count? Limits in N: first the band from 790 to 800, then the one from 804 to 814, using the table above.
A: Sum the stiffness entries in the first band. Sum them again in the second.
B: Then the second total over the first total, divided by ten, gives 0.108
